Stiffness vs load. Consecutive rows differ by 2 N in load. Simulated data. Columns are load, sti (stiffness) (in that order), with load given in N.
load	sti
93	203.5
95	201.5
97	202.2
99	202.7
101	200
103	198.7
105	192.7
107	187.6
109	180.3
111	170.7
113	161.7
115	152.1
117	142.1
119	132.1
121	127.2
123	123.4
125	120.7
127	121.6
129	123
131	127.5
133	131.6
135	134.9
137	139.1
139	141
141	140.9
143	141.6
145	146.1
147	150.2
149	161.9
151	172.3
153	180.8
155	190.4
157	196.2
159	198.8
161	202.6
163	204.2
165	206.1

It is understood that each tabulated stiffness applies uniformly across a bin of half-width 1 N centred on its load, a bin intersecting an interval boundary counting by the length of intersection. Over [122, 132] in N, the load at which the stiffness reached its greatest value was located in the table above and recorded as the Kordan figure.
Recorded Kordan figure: 131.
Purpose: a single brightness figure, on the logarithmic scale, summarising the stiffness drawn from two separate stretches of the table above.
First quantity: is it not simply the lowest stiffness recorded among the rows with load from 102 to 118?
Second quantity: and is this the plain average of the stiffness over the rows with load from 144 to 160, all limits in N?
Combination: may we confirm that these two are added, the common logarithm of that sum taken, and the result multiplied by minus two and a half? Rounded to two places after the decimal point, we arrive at -6.25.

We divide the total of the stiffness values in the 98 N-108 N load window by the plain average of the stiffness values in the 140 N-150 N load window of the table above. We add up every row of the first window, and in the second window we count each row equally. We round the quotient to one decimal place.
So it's 6.6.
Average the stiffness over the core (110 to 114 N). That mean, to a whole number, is 166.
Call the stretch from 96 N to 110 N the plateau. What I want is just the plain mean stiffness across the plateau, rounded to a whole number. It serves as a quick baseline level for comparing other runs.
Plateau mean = 195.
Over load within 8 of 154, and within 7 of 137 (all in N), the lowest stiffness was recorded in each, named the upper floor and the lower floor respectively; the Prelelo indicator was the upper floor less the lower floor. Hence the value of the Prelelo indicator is 23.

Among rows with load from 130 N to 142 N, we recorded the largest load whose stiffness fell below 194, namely 141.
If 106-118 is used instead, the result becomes 117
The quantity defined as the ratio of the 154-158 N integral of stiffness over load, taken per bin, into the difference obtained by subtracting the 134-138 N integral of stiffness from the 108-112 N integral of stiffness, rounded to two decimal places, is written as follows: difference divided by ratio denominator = 0.20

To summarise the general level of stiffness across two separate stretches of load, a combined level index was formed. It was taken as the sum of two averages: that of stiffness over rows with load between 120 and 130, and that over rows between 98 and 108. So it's 320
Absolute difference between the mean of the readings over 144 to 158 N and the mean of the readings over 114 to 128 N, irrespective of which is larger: 40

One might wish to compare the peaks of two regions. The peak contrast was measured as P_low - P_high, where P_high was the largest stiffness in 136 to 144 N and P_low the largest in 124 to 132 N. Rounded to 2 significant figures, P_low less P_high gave -14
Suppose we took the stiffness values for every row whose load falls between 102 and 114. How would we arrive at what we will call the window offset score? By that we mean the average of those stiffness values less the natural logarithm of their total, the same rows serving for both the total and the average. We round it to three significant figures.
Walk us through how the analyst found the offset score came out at 175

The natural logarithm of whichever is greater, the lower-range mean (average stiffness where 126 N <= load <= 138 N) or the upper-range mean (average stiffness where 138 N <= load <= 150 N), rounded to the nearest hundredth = 4.99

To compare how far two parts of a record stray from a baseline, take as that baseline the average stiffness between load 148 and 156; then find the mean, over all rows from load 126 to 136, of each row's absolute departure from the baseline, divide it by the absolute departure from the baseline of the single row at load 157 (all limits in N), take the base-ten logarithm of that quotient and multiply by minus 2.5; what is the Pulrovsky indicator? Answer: -1.0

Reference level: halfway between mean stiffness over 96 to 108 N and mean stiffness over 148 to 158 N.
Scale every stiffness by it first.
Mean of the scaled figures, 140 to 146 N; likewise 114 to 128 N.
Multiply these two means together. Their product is 0.53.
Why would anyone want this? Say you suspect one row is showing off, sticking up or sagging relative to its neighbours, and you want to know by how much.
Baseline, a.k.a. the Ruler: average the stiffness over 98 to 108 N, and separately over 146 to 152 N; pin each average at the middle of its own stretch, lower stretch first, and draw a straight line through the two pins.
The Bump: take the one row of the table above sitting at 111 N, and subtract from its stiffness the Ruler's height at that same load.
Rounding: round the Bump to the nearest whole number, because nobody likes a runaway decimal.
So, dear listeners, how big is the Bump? -20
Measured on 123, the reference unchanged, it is -58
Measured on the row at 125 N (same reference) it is -59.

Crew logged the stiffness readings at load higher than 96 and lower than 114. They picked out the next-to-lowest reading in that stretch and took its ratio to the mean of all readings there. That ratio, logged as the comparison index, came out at 0.906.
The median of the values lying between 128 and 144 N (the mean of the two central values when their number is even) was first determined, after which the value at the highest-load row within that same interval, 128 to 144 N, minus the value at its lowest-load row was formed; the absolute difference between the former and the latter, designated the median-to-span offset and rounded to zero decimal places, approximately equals 118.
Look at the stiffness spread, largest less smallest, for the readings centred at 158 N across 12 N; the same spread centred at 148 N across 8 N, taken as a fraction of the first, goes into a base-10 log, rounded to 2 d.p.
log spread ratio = 0.05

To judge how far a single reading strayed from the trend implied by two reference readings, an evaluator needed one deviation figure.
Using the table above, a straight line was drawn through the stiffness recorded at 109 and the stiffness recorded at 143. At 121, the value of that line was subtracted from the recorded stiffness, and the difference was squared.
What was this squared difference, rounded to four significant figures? 1556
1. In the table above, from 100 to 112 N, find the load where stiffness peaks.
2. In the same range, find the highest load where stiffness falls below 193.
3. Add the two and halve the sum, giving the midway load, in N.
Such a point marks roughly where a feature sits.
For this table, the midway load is 106 N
